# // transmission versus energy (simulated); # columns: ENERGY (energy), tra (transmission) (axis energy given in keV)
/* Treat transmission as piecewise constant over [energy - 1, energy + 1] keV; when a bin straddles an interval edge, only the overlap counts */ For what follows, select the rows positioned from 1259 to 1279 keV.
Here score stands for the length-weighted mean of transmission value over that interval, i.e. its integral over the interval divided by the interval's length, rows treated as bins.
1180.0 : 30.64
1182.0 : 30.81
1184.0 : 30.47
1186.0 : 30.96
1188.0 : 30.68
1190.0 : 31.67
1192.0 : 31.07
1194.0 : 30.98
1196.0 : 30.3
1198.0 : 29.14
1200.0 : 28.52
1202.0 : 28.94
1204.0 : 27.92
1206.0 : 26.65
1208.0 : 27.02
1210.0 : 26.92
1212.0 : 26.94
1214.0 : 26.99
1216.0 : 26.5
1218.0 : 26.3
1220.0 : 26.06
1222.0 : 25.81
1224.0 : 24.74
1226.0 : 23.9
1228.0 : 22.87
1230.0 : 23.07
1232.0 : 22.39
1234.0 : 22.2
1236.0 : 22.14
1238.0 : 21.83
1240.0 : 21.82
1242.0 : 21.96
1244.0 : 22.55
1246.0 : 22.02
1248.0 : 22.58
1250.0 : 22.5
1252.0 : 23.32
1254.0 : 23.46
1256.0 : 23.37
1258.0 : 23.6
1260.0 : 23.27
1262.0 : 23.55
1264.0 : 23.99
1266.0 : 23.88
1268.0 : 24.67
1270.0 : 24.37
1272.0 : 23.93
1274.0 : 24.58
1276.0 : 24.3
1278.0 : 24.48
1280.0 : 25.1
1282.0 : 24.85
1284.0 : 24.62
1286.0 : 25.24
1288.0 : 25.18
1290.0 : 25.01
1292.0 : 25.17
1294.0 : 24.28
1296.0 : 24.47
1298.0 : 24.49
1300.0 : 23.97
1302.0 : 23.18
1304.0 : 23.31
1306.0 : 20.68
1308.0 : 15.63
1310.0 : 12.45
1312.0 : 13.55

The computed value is 24.1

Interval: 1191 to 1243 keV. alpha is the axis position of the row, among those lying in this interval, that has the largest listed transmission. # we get 1192.0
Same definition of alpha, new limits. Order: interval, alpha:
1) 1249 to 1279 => 1268.0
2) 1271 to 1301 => 1286.0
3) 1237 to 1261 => 1258.0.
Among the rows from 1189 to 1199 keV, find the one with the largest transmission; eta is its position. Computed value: 1190.0 keV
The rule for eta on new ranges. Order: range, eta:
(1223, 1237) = 1224.0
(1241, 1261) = 1258.0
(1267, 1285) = 1280.0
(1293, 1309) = 1298.0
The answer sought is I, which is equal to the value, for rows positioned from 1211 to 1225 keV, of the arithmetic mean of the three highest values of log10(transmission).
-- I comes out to 1.428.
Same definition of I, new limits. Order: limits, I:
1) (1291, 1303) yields 1.393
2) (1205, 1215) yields 1.431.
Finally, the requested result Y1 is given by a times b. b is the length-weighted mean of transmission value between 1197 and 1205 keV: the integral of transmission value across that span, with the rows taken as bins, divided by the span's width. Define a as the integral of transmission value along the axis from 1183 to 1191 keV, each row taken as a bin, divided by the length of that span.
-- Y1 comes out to 886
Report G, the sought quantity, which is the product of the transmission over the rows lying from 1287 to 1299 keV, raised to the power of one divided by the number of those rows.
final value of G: 24.8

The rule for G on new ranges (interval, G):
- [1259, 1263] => 23.4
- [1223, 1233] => 23.4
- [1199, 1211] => 27.6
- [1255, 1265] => 23.6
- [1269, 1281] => 24.5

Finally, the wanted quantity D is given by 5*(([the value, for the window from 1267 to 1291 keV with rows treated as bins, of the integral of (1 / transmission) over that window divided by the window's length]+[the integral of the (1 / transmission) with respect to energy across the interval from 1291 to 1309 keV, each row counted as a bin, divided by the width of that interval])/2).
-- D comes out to 0.213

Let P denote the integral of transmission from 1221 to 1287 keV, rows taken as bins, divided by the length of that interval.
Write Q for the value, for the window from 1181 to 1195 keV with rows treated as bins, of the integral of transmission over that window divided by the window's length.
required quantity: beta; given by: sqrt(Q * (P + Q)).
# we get 41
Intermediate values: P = 23.5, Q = 31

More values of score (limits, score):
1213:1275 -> 23.7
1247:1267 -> 23.4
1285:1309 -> 23.4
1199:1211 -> 27.7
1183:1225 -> 28.3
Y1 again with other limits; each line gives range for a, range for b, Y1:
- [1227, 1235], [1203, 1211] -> 614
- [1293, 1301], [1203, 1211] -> 659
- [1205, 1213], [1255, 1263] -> 630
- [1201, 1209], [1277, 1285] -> 684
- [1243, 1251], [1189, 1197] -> 695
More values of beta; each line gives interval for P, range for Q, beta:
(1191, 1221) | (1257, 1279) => 35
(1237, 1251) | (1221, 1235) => 33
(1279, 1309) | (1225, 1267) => 33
